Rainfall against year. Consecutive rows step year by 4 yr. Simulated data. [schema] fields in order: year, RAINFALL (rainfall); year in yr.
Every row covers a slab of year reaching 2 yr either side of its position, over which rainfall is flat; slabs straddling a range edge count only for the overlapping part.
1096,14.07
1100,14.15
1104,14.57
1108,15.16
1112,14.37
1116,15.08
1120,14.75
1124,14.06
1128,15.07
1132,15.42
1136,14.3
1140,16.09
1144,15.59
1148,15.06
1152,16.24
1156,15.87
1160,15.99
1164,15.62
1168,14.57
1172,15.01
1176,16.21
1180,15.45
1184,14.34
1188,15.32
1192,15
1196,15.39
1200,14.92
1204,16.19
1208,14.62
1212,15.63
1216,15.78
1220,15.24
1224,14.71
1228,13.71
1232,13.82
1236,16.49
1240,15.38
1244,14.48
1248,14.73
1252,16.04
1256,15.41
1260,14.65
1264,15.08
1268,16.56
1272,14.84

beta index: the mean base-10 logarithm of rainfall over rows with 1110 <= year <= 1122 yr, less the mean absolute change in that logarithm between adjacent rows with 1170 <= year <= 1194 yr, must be 1.14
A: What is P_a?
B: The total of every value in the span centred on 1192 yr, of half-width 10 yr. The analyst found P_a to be 75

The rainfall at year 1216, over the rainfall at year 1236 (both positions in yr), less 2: -1.04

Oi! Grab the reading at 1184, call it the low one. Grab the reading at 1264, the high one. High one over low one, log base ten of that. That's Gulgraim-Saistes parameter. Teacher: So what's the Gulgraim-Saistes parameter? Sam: 0.02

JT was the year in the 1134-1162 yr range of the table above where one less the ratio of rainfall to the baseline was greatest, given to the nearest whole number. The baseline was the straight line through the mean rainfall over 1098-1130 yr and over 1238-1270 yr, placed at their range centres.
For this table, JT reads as 1136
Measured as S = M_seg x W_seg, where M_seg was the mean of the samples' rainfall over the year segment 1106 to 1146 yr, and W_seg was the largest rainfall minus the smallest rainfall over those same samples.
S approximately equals 30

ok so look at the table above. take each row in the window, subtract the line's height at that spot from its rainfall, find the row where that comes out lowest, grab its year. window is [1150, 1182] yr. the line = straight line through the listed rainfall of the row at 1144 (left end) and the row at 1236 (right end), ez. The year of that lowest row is 1168 yr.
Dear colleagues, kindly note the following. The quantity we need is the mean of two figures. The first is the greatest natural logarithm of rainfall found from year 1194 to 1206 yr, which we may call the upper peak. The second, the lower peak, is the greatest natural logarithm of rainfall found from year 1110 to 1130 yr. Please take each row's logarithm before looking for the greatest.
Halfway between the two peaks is 2.75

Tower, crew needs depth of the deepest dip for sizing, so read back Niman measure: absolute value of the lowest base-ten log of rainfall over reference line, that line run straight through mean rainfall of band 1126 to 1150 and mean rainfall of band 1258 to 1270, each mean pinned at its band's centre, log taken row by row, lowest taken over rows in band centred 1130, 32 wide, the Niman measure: 0.035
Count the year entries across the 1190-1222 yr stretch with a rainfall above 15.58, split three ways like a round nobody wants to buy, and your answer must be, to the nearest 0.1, 1.0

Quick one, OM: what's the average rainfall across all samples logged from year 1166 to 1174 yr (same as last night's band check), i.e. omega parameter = 14.8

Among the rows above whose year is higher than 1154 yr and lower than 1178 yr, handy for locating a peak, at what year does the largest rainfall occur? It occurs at 1176 yr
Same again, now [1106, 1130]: 1108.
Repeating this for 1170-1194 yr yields 1176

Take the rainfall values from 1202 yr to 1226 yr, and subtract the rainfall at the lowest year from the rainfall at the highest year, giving -1.5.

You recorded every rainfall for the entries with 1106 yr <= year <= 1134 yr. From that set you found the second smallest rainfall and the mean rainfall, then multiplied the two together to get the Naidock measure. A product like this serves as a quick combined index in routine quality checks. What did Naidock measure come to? 213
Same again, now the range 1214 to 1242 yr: 208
